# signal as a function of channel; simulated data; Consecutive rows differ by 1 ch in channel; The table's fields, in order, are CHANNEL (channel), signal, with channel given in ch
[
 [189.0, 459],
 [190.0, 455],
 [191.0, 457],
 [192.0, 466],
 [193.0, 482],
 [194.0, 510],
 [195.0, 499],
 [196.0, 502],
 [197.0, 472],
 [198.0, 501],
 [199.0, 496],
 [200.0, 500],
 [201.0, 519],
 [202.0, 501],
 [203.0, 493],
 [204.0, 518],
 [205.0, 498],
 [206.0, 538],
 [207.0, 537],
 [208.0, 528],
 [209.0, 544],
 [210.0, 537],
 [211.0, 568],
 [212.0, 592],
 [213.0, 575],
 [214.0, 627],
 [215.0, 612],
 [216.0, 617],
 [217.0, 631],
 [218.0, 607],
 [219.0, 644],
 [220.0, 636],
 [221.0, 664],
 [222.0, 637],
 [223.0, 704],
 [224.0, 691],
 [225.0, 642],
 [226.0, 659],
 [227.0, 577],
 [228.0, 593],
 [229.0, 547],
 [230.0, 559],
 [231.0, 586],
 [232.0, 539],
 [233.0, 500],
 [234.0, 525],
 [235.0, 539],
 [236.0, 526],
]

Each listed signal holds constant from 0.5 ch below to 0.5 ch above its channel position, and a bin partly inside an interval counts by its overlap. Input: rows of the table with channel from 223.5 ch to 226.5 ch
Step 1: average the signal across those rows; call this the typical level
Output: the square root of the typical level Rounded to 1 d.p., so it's 25.8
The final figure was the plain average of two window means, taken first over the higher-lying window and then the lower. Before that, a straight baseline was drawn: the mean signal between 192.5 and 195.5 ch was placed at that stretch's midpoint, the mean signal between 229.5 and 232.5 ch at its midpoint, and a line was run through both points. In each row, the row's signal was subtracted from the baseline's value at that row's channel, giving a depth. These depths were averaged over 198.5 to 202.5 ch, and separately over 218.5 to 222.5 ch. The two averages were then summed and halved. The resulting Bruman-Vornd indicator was -49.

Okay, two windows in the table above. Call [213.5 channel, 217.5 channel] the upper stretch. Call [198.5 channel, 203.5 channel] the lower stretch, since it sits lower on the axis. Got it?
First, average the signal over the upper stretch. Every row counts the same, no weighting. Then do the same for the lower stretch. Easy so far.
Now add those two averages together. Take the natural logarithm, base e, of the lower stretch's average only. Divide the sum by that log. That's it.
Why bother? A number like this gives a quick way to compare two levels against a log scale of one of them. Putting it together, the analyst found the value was 181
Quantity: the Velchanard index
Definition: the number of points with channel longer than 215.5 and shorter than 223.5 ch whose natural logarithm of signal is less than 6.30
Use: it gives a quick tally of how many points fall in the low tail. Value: 0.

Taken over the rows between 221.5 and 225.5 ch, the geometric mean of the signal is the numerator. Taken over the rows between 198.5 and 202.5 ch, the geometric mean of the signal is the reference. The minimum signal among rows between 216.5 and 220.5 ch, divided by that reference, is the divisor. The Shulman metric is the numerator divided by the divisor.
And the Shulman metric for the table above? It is 554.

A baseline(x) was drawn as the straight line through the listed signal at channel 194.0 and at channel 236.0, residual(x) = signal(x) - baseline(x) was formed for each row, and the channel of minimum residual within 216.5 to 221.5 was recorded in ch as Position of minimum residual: 218.0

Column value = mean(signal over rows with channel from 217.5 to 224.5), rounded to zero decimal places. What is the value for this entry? 655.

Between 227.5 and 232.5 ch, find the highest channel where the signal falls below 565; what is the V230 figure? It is 232.0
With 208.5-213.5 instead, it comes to 210.0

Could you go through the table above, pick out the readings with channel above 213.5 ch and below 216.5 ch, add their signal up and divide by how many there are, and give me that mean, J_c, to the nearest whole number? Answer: 619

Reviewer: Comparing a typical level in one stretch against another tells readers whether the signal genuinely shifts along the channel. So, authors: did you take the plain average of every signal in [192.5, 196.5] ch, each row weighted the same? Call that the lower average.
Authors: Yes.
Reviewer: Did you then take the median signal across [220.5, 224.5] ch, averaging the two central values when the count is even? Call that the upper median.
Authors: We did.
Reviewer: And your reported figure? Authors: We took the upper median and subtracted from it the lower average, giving 179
